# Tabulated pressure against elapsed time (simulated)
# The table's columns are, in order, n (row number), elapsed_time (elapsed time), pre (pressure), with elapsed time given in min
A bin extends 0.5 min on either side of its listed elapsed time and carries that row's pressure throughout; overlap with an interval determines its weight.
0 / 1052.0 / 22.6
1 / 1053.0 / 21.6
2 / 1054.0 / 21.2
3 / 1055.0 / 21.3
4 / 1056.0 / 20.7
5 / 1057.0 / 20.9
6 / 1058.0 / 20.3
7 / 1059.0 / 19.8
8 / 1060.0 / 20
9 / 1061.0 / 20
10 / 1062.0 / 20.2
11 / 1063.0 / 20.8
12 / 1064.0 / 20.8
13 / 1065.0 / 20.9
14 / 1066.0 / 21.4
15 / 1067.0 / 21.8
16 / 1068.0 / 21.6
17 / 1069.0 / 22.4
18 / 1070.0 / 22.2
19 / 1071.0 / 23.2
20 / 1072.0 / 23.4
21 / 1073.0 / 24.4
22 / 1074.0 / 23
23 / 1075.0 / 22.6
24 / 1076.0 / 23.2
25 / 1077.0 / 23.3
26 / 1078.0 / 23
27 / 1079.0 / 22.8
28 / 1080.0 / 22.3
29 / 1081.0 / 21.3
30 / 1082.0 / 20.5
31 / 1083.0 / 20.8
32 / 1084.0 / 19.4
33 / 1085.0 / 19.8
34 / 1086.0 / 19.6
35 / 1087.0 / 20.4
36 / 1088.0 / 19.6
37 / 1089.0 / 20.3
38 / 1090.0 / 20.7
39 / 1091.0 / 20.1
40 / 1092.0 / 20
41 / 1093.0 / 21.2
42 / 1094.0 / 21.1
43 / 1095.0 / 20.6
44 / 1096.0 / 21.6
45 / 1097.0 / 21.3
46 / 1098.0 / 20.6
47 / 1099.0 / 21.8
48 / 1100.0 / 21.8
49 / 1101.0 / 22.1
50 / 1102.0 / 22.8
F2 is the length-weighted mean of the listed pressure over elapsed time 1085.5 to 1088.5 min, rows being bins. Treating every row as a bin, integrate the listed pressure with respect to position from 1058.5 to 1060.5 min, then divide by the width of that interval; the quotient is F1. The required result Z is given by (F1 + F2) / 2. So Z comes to 19.9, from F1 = 19.9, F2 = 19.9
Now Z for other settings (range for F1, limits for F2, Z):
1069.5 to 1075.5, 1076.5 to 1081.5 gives 22.8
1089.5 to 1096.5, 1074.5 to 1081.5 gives 21.7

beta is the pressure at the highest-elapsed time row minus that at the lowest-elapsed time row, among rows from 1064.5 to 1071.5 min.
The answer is 2.3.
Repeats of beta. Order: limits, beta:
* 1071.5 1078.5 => -0.4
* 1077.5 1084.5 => -3.6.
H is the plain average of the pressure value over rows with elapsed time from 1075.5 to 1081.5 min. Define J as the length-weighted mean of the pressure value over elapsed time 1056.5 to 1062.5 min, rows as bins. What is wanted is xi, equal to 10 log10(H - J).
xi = 4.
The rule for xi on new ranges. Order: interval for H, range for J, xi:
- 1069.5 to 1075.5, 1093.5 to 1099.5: 3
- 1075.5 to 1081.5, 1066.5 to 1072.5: -7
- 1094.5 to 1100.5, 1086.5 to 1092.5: 0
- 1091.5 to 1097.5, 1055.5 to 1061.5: -2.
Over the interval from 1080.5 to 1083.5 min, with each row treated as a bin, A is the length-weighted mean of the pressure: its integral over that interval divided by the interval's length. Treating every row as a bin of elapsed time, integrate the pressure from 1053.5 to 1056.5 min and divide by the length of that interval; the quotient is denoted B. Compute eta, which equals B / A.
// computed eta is 1.01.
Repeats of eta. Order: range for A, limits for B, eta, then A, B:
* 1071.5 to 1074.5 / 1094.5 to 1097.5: 0.90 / 23.6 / 21.2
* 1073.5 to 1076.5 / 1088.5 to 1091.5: 0.89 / 22.9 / 20.4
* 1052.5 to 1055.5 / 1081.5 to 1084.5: 0.95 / 21.4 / 20.2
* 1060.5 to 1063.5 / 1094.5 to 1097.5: 1.04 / 20.3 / 21.2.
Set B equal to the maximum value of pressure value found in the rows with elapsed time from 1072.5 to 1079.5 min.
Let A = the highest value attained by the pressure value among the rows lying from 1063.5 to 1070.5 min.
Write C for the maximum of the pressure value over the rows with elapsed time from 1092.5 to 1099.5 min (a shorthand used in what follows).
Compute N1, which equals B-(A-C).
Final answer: 24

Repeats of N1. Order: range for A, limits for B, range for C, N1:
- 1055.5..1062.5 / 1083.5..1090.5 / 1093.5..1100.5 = 22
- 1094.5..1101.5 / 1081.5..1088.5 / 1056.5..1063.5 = 20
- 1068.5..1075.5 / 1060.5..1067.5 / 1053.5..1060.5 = 19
